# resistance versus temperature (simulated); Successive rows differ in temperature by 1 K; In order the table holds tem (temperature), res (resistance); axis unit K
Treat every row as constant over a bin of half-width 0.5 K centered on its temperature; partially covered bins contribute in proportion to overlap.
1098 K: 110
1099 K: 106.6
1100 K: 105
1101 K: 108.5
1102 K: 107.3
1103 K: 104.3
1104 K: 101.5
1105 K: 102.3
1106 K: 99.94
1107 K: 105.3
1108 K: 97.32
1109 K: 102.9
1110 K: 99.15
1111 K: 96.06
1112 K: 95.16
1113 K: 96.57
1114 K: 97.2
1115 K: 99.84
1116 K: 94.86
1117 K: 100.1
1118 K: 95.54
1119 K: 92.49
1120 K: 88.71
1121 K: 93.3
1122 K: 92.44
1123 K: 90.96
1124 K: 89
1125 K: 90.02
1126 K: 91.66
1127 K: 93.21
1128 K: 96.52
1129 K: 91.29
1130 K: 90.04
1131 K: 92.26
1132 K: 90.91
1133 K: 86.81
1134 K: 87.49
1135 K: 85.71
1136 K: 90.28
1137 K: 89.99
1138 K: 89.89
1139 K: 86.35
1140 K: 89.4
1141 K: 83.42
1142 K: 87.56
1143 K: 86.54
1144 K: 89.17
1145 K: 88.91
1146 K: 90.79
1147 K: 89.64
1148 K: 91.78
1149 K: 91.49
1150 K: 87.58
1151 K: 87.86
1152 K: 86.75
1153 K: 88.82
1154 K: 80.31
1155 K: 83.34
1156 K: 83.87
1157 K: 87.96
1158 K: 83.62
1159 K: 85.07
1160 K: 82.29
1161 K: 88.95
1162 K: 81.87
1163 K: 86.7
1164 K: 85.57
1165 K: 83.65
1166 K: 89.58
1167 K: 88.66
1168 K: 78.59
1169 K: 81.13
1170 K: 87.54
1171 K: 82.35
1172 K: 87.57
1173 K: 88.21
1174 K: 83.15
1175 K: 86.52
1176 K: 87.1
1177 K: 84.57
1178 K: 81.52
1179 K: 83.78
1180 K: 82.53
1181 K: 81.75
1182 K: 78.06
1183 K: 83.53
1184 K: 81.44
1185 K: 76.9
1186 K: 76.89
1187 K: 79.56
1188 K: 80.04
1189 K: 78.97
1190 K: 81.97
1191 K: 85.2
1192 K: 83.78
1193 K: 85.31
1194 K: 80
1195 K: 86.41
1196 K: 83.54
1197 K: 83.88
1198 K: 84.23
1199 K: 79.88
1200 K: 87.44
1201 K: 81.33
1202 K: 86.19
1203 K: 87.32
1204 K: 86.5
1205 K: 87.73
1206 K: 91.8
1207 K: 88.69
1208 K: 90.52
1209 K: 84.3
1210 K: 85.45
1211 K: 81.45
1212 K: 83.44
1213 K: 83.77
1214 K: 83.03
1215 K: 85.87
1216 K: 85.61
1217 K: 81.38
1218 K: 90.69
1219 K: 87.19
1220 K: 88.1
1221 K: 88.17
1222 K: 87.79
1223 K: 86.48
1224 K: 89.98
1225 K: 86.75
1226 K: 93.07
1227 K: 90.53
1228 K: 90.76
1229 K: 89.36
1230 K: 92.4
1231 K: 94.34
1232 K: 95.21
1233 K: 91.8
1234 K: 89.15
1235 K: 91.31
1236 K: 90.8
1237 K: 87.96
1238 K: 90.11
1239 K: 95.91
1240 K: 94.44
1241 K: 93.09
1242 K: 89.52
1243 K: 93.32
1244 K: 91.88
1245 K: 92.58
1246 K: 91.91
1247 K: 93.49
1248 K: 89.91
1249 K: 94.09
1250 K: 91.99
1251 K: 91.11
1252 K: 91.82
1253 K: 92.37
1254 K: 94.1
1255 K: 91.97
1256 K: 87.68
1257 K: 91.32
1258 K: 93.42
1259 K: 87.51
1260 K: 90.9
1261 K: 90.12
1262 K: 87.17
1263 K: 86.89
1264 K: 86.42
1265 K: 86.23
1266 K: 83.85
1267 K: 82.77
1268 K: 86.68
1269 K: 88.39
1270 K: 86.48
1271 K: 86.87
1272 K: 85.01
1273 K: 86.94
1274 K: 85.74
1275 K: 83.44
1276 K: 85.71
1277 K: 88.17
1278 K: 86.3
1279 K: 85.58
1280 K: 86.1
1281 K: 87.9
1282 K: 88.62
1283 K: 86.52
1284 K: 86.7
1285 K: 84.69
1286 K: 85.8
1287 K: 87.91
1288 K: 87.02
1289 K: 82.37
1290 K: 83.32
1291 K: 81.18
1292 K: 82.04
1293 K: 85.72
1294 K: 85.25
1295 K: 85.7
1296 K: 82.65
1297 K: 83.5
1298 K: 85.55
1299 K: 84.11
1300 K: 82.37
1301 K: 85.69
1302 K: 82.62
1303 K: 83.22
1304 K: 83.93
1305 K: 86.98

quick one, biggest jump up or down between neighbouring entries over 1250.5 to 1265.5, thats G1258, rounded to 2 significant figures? 5.9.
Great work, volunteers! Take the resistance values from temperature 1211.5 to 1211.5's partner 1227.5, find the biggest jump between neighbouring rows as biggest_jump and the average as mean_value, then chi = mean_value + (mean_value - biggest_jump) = 165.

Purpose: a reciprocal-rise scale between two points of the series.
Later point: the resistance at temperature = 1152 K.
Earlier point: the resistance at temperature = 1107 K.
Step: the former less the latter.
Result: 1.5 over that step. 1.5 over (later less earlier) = -0.1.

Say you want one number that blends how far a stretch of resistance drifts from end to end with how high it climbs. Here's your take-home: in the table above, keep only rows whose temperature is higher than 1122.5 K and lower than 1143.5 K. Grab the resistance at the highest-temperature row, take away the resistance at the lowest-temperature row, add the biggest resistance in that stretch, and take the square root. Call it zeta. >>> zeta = 9.60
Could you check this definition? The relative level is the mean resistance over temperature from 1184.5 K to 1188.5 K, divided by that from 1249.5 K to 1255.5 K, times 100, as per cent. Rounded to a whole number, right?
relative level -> 85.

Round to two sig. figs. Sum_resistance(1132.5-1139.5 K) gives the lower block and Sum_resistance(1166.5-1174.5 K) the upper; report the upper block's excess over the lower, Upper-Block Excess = 61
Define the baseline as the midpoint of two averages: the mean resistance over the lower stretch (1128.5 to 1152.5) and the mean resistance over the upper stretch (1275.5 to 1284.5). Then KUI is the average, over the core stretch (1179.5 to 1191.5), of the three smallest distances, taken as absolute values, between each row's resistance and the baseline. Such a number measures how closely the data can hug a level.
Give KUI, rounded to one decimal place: 4.1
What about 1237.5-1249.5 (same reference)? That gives 2.0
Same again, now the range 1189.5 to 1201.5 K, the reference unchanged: 1.5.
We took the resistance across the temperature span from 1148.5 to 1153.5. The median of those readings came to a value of 87.9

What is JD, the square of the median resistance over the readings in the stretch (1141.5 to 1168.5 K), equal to 7667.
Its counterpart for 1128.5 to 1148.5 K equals 8014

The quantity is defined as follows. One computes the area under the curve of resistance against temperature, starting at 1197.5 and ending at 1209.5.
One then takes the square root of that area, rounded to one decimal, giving 32.2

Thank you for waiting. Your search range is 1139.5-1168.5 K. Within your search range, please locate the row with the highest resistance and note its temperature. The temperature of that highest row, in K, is 1148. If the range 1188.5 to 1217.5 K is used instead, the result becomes 1206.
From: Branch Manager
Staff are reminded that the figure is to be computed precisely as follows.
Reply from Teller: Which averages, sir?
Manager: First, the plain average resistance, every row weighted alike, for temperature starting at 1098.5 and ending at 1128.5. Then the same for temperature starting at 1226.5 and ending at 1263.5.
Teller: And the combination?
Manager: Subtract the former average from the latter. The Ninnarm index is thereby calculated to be -6.4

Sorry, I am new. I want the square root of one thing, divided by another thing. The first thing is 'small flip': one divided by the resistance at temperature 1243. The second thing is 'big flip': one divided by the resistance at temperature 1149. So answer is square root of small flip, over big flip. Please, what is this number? 9.5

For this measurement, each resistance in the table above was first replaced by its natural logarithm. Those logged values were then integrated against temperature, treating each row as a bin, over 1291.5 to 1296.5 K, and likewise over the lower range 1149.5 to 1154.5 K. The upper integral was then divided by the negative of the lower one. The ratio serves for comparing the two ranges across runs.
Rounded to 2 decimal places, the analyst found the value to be -0.99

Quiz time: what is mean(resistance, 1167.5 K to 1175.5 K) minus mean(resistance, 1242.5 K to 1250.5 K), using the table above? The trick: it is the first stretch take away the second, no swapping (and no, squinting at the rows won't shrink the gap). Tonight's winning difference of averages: -8.0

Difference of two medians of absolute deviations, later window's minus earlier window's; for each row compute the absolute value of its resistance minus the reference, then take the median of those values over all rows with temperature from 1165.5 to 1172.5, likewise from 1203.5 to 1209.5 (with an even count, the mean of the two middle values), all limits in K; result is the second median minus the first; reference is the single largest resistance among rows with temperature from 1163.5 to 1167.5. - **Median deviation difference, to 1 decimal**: 0.0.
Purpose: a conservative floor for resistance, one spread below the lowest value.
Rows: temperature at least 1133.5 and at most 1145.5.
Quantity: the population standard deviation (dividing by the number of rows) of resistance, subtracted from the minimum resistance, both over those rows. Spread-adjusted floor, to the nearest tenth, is 81.4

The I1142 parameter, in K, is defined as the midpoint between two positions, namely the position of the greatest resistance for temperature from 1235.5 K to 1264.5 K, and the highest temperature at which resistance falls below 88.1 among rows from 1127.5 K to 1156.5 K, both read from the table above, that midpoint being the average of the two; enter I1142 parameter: 1197.5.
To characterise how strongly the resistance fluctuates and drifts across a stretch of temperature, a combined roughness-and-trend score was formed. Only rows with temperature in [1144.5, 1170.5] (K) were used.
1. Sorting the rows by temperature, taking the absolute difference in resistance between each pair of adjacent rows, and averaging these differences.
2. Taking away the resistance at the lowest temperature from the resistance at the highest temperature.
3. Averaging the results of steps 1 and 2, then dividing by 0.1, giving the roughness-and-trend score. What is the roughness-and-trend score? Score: 10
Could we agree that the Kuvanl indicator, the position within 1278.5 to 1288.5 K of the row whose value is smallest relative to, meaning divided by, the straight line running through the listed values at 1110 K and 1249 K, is 1285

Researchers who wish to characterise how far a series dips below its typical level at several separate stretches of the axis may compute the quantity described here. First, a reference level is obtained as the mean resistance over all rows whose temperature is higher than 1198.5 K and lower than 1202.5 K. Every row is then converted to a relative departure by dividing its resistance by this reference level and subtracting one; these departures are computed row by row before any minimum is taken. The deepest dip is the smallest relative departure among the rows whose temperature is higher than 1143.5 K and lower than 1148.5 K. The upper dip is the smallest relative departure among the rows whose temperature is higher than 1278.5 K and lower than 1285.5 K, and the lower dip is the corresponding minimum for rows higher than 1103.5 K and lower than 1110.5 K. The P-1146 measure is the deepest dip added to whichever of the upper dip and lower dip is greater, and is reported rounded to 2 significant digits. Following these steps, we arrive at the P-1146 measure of 0.22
